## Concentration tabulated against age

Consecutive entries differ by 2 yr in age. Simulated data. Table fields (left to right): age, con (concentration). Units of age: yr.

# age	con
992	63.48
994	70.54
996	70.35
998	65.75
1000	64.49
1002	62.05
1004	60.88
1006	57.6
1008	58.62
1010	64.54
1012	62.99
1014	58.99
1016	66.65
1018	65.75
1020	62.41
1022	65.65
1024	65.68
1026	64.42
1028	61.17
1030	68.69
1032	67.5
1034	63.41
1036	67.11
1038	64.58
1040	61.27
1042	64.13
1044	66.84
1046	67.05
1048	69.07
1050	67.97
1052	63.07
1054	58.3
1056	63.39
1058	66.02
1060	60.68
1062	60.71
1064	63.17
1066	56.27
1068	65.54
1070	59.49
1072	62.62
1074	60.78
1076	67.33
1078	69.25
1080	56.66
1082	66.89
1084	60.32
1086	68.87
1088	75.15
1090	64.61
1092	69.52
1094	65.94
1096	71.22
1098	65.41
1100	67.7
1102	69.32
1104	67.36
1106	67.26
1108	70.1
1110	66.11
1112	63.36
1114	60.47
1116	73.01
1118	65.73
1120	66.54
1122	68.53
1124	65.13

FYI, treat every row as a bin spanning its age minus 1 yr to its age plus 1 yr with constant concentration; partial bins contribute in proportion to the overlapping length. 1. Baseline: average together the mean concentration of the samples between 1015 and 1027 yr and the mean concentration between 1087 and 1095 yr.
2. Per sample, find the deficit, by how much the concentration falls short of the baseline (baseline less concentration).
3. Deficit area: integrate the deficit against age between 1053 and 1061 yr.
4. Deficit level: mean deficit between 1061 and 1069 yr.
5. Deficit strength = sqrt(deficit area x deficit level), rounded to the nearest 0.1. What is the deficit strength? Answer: 14.6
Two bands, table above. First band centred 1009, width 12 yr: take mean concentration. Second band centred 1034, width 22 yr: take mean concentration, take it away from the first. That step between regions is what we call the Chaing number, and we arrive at -4.4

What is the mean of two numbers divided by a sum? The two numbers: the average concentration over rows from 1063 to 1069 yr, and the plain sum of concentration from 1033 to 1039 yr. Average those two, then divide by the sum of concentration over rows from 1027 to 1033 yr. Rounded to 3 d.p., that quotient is 0.650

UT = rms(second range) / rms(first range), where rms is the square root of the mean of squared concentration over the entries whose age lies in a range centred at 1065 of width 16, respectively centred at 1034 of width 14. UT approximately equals 0.954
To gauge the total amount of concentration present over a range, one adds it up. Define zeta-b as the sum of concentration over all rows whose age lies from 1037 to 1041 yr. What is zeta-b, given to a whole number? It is 126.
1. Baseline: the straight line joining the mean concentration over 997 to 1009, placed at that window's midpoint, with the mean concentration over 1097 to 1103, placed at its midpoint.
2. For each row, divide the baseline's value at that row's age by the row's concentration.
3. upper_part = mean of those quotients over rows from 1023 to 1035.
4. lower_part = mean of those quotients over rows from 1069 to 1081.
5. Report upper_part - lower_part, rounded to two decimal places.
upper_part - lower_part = -0.09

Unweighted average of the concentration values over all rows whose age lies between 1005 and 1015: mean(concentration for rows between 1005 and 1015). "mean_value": 60.5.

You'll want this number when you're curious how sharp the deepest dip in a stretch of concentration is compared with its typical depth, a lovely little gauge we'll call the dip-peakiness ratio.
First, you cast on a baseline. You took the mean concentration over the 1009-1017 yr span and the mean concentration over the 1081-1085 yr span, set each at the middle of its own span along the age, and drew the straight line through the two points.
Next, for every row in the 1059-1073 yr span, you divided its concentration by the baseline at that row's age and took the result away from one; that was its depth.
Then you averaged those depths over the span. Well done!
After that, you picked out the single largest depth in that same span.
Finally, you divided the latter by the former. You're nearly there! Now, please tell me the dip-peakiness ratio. 3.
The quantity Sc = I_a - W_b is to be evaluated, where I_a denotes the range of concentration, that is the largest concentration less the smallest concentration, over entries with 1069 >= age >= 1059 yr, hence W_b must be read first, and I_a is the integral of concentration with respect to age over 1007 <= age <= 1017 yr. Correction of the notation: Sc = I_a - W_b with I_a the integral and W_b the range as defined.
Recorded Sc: 614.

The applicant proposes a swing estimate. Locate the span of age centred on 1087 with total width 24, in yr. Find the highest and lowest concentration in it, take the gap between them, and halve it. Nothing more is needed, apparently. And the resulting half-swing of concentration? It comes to 9.2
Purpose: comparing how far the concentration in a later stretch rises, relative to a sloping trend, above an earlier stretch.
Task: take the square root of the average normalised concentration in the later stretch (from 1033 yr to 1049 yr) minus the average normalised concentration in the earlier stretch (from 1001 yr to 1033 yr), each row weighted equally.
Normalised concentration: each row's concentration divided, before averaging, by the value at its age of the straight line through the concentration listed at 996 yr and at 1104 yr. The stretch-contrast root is 0.20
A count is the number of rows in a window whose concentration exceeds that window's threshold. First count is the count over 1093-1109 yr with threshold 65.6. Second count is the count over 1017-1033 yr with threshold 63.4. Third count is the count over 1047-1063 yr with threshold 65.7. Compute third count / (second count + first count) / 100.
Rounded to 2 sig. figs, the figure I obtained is 0.0023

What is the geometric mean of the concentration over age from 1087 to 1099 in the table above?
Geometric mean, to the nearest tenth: 68.5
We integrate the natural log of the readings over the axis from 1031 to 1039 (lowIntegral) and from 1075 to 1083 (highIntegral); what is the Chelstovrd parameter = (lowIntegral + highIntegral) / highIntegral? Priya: 2.00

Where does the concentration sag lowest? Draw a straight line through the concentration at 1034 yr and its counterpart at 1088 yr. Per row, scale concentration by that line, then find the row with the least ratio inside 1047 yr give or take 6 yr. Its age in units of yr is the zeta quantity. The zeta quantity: 1052 yr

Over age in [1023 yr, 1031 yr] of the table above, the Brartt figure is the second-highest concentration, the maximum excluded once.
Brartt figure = 65.68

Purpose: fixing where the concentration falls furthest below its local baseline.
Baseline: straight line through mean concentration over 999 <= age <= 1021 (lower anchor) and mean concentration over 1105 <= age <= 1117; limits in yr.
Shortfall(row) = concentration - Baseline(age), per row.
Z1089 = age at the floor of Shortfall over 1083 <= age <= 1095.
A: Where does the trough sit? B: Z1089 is 1084 yr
